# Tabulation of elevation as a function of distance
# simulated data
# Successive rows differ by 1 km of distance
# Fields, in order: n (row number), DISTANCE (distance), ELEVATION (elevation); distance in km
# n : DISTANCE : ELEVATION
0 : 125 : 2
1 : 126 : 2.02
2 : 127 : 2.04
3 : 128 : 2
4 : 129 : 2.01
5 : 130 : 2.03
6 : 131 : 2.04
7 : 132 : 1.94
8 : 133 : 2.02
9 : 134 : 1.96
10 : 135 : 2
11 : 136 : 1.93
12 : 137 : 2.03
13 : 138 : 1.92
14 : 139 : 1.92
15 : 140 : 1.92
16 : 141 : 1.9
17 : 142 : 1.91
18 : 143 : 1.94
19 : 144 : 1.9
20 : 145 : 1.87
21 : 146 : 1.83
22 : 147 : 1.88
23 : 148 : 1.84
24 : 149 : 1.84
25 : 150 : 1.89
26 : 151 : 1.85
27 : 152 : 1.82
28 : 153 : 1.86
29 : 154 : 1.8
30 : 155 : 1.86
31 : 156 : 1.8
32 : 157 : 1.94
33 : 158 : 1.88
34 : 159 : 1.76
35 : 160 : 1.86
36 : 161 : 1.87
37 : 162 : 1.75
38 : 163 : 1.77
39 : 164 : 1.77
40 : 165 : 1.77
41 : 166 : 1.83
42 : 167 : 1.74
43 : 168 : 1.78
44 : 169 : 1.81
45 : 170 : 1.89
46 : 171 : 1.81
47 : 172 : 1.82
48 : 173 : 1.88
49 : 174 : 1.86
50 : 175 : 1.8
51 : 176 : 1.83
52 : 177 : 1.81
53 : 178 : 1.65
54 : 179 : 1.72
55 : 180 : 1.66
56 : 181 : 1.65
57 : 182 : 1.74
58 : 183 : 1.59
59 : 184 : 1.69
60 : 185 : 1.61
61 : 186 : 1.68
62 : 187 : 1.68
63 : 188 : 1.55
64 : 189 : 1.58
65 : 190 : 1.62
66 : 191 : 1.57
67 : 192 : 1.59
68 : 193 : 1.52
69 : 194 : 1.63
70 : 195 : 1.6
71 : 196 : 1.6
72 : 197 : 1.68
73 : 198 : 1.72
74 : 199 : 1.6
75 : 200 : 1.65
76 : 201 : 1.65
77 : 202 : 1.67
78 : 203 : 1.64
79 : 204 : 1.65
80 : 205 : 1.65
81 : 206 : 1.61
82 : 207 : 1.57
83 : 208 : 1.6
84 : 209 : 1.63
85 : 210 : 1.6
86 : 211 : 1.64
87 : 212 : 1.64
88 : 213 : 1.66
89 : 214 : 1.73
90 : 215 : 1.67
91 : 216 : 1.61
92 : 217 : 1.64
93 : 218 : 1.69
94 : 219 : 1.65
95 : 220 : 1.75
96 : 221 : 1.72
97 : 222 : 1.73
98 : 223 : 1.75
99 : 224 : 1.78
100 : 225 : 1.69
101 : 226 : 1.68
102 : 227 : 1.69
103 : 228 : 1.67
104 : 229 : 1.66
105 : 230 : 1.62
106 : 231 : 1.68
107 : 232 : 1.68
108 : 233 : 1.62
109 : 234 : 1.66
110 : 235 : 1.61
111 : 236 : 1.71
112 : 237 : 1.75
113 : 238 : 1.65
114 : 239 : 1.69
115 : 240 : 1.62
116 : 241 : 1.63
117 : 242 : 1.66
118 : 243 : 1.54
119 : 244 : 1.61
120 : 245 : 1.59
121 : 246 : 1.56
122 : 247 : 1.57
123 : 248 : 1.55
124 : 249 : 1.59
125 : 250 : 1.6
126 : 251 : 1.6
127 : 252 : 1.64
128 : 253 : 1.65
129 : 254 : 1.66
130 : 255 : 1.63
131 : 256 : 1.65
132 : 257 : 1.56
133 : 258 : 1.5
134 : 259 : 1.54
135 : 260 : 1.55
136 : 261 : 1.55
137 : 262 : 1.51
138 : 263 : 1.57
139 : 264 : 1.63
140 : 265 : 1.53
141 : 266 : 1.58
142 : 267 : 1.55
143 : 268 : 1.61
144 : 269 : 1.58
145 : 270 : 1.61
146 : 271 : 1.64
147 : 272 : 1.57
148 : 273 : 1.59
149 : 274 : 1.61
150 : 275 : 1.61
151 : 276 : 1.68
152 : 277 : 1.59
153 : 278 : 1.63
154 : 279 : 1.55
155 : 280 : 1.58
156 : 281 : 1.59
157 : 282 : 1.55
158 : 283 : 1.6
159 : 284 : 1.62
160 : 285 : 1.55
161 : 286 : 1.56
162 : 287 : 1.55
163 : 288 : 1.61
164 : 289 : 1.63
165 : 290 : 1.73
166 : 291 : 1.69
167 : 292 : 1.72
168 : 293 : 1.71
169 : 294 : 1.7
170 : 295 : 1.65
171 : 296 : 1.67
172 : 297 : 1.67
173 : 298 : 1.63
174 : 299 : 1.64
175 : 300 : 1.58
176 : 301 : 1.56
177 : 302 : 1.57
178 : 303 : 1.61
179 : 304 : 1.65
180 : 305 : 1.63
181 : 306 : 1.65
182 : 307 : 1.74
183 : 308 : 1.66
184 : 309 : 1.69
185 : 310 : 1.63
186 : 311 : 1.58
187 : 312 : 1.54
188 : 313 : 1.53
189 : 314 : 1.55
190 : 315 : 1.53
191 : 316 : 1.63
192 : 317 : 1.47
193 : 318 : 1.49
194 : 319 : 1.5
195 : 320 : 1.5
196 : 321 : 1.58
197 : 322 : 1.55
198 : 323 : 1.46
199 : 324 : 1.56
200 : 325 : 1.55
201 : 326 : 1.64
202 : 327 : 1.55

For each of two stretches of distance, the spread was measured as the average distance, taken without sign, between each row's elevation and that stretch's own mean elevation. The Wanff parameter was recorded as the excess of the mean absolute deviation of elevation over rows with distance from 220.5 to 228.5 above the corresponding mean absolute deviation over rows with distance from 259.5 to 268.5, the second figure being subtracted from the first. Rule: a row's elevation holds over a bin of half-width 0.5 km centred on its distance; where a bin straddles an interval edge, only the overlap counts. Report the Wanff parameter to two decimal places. 0.00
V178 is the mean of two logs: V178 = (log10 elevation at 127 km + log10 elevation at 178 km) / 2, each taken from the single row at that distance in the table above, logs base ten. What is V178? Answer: 0.264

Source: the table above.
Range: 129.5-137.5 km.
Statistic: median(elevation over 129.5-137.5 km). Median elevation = 2.01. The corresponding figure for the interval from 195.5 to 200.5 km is 1.65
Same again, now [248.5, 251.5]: 1.60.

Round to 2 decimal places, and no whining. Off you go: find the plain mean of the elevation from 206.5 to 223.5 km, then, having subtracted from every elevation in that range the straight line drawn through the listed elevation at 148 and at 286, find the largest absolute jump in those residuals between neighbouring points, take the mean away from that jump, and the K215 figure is -1.56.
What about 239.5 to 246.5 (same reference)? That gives -1.48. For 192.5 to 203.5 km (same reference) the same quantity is -1.51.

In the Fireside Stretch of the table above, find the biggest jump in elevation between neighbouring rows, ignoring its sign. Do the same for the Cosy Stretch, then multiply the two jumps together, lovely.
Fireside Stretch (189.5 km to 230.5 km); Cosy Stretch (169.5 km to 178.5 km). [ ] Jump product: 0.019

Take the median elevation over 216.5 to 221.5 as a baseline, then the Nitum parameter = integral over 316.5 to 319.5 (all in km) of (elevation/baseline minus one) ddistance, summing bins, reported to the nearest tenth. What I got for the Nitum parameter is -0.4 km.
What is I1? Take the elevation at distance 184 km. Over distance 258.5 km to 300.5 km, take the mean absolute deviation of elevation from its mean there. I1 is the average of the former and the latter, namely 0.867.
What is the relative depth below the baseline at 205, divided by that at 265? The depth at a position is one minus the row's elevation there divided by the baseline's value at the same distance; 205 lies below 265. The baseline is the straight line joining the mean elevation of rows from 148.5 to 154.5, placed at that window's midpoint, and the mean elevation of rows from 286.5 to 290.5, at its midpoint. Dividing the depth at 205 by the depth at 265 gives 0.76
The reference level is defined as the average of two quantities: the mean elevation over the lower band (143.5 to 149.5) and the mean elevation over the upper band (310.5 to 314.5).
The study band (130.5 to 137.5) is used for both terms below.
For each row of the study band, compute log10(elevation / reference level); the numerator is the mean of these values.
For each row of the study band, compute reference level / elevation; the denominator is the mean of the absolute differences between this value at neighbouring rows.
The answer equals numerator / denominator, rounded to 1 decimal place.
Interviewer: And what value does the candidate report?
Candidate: 2.0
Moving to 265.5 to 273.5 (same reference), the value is -1.2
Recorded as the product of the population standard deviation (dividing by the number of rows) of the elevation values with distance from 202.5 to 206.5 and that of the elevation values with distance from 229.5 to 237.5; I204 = 0.0008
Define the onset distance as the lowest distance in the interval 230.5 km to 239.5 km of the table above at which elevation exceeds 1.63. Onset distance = 231 km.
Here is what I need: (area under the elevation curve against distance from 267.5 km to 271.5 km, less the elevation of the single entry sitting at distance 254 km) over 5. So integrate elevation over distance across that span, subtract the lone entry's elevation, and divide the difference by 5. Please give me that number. 0.956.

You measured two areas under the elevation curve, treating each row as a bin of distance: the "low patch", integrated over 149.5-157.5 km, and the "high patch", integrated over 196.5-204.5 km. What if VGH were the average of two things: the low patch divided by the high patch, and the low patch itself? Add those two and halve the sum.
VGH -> 8.0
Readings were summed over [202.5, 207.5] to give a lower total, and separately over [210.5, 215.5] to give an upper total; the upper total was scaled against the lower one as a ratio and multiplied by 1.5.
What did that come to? 1.54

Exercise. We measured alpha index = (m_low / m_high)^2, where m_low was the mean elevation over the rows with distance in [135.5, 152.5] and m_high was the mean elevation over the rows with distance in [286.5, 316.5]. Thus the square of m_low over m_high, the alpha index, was 1.35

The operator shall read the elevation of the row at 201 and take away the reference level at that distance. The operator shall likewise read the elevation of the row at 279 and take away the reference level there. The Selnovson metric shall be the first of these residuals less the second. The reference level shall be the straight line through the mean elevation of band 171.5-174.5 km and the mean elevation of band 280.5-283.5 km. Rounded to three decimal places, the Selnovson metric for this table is -0.096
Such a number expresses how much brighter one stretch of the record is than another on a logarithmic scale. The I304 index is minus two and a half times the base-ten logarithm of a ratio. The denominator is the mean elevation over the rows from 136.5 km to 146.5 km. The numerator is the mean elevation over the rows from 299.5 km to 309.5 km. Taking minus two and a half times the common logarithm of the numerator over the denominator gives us 0.17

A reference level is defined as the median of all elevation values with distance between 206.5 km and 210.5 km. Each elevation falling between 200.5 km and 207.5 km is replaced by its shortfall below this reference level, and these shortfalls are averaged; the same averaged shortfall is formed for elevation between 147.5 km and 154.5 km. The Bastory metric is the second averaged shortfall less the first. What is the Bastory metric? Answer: -0.21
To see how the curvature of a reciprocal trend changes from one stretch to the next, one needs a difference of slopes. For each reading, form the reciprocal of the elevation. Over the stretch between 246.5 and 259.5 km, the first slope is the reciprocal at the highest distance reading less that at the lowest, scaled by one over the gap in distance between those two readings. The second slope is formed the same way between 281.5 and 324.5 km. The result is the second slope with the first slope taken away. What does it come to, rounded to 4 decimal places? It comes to -0.0011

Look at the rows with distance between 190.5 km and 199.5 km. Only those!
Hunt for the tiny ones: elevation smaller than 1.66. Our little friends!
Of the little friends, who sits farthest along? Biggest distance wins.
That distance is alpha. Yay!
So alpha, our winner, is 199 km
